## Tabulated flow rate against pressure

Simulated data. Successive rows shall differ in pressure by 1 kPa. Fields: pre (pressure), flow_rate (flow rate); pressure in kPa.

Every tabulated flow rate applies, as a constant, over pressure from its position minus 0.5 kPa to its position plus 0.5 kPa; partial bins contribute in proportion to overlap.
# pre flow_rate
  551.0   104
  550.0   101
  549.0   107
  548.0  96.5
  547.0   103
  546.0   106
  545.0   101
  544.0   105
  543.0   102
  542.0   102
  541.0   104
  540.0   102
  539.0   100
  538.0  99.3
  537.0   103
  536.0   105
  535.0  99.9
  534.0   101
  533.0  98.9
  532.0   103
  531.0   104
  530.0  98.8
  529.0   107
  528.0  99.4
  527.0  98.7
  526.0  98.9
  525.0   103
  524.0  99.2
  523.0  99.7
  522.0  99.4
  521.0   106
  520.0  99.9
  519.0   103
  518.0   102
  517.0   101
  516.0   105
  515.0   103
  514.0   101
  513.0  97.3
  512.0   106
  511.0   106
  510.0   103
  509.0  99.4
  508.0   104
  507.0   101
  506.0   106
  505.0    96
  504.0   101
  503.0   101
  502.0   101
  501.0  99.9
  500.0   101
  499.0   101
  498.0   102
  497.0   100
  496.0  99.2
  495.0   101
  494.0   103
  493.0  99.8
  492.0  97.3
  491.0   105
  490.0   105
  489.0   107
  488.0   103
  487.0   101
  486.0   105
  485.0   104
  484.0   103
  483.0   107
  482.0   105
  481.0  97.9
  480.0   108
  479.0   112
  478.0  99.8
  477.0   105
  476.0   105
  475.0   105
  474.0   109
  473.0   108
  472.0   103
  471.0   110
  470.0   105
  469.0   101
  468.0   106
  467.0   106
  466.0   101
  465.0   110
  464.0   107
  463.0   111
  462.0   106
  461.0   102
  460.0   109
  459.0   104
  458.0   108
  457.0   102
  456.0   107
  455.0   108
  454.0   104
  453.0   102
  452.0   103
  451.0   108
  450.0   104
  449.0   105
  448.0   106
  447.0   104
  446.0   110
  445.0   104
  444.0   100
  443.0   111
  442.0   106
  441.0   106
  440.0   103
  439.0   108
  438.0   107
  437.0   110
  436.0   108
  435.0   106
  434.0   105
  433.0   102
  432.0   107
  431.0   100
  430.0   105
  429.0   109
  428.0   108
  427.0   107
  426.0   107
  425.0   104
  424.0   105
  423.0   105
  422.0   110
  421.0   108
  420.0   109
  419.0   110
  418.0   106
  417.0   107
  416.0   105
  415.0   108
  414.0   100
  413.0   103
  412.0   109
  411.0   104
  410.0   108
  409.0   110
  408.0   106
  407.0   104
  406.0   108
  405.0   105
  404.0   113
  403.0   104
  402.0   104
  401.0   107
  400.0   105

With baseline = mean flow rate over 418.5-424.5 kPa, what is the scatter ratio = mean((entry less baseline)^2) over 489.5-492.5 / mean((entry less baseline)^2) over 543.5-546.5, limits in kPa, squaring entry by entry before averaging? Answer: 2.2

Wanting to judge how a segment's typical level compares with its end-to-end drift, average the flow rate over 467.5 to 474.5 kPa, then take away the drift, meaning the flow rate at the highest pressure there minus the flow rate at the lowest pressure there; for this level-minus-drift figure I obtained 103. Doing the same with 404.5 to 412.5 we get 103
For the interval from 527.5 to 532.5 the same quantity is 99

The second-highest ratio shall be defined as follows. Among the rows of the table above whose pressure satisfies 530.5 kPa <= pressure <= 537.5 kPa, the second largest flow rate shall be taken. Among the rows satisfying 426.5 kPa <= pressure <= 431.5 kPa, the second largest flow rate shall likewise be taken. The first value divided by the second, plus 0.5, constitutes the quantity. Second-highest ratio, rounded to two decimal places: 1.46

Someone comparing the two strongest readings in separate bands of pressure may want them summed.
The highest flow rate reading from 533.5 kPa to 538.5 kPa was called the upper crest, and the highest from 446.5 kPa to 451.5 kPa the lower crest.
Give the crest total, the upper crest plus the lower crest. 213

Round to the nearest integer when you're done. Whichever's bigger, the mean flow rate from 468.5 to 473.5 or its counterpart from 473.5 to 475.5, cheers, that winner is 107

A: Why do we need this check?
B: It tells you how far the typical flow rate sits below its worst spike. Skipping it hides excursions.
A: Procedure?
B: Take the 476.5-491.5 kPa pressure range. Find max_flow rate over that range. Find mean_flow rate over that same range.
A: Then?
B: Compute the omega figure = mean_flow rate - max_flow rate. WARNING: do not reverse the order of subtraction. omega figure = -7.5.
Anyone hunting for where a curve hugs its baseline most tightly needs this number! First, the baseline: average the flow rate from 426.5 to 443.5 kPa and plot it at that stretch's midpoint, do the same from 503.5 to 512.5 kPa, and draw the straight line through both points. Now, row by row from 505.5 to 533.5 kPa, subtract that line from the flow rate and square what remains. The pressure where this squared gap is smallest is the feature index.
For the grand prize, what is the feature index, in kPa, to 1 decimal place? 518.0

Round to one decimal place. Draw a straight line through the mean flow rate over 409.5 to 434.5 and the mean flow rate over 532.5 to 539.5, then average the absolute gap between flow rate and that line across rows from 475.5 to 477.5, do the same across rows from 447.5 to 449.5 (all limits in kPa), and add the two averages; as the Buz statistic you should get 2.0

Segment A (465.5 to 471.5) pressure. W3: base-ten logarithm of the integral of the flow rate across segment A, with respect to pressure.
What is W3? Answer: 2.80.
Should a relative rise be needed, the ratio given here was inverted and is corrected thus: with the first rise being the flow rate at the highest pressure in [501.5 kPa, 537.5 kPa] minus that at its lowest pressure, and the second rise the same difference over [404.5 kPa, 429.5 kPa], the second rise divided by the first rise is 2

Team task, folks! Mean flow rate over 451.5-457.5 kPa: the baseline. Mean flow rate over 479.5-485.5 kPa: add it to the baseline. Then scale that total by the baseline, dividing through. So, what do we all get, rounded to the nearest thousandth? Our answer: 1.998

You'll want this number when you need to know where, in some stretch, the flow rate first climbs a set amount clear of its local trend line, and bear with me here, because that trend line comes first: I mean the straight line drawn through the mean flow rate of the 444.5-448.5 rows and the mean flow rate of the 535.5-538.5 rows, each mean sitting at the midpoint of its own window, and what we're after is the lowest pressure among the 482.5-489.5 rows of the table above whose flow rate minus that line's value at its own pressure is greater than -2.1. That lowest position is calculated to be 483.0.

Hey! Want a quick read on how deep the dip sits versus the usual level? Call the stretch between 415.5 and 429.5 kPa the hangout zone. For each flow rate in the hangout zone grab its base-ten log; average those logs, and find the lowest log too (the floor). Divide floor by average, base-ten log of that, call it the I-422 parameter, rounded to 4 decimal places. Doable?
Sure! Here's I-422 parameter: -0.0028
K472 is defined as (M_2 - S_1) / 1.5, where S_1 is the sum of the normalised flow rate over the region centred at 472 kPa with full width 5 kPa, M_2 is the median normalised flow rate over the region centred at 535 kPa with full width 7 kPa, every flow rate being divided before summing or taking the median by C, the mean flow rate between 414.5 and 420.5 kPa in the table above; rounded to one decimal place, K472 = -2.7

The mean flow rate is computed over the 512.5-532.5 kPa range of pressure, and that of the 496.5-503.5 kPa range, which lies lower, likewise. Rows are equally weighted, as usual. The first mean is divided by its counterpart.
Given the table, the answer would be 1.01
